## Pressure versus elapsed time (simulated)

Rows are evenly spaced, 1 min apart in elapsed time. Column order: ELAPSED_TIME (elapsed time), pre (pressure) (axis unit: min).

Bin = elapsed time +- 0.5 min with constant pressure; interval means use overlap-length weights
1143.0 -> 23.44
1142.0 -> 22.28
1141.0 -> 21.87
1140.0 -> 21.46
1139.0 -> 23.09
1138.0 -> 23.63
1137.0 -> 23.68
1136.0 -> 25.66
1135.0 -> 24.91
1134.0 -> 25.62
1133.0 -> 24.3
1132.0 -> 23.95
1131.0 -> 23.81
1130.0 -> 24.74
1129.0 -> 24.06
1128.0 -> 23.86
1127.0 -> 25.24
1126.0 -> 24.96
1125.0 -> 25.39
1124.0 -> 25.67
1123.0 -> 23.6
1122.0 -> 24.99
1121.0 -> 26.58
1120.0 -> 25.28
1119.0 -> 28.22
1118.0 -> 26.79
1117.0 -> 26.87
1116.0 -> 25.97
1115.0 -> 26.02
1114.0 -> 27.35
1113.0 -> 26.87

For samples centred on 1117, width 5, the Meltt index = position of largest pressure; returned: 1119.0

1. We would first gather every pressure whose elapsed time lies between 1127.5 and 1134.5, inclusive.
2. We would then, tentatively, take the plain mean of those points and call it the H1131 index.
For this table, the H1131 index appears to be 24.3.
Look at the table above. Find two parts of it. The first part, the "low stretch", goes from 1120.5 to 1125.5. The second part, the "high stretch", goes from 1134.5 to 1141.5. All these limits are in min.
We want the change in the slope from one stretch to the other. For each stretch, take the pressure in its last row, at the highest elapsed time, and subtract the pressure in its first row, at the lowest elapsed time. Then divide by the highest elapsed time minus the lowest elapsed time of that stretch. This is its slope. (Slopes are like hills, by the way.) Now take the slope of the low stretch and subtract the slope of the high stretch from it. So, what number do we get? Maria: 0.21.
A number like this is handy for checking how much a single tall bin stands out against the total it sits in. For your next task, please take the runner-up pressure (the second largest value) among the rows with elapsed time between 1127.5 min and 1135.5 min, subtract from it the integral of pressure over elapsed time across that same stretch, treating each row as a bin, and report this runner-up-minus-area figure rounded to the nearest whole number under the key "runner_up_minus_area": -170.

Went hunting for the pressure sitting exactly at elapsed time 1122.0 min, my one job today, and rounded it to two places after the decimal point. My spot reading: 24.99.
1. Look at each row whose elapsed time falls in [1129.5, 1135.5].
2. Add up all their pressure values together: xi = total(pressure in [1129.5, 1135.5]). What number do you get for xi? 147.3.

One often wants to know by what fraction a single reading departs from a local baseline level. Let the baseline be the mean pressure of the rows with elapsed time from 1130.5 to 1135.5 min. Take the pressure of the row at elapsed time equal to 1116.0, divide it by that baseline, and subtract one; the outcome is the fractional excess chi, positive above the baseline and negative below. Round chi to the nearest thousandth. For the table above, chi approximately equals 0.059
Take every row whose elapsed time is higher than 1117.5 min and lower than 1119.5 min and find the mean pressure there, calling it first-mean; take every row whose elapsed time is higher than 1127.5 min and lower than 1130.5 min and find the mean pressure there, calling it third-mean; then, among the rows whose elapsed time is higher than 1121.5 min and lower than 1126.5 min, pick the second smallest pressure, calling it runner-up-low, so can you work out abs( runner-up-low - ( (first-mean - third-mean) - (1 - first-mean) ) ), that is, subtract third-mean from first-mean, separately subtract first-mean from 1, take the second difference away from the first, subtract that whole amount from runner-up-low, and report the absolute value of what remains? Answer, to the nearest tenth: 4.8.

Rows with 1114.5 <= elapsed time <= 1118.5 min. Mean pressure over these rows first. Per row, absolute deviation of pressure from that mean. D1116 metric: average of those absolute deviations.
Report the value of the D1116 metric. 0.42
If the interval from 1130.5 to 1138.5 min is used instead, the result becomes 0.71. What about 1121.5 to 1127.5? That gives 0.46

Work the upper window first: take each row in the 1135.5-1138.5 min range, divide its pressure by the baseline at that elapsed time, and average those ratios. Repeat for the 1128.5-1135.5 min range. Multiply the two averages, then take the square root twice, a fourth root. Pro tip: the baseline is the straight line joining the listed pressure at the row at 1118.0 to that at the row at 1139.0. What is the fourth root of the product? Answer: 1.01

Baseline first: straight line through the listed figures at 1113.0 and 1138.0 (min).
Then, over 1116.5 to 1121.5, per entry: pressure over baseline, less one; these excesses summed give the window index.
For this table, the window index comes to 0.13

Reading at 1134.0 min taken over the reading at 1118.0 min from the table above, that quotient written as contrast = 0.96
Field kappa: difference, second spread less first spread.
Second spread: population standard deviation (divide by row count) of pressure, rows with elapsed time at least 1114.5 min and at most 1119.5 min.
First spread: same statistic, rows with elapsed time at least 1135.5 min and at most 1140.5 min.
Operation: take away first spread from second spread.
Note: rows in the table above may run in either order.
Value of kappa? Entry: -0.53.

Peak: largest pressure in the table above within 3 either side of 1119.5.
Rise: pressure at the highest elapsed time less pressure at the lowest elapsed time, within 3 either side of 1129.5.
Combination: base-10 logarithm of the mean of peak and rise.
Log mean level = 1.13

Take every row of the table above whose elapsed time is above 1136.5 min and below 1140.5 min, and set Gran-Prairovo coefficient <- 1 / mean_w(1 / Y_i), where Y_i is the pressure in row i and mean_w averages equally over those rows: 22.9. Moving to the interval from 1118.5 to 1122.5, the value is 26.2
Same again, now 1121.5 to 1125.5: 24.9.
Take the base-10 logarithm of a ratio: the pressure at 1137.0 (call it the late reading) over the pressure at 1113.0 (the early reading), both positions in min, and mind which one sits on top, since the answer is -0.055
